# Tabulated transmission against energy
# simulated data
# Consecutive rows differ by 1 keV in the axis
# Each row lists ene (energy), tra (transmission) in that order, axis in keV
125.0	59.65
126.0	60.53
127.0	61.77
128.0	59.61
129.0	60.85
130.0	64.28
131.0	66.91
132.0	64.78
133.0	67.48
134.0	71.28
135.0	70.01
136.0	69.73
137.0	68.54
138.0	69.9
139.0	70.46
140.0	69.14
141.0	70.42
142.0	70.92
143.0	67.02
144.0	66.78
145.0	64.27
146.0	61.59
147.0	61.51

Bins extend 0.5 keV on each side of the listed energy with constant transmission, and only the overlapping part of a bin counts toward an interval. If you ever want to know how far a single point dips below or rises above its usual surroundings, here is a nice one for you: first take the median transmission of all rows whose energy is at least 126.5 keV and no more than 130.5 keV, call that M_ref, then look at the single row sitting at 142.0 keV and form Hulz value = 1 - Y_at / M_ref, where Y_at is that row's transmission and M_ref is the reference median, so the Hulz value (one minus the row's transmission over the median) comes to -0.16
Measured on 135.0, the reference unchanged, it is -0.14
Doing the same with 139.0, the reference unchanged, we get -0.15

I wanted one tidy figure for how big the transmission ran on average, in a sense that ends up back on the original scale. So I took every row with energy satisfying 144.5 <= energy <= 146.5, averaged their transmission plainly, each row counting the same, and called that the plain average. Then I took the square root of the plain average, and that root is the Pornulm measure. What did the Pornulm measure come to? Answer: 7.93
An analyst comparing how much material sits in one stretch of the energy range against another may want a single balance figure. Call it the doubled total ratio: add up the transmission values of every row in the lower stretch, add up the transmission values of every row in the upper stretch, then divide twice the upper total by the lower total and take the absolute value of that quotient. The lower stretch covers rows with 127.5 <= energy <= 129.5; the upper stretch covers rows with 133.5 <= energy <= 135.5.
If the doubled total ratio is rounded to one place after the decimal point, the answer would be 2.3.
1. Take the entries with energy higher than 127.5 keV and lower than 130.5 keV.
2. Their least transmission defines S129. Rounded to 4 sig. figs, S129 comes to 59.61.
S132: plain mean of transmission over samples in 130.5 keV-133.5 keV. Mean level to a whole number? 66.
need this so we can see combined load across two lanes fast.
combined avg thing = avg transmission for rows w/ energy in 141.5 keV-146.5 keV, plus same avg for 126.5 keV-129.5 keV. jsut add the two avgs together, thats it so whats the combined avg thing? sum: 127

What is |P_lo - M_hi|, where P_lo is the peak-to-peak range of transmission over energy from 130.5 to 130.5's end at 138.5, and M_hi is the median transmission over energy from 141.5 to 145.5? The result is 60.4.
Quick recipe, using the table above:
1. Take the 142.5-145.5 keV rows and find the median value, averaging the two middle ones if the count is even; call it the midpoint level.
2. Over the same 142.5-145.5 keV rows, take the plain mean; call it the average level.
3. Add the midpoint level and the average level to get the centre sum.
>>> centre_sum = 133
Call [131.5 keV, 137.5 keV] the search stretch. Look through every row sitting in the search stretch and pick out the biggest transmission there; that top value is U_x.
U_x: 71.28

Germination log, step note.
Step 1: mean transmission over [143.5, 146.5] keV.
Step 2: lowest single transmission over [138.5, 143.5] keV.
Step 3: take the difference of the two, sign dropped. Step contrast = 3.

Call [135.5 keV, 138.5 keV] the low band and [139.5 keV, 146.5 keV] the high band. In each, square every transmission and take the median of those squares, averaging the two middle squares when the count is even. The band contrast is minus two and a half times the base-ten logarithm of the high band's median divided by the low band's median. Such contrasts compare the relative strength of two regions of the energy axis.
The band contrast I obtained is 0.09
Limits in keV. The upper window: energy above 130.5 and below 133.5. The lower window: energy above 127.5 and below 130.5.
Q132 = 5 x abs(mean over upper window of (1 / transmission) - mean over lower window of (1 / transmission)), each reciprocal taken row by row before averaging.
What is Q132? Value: 0.0059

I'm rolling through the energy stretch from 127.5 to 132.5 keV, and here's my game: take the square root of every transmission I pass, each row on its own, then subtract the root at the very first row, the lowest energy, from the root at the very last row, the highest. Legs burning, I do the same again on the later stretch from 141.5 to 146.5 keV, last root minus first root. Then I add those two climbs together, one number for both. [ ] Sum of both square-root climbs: -0.25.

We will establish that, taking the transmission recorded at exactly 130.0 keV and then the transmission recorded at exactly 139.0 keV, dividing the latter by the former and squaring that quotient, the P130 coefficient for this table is 1.20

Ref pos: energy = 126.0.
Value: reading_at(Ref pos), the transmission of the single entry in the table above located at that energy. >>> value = 60.53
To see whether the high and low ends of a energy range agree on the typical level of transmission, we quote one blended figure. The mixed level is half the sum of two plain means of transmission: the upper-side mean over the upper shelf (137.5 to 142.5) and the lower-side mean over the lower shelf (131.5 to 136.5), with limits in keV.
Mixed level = 69.4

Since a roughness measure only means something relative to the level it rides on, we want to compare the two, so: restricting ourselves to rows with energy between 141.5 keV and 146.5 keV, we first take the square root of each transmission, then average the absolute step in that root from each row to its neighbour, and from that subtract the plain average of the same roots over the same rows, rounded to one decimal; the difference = -8.0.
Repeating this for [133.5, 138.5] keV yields -8.3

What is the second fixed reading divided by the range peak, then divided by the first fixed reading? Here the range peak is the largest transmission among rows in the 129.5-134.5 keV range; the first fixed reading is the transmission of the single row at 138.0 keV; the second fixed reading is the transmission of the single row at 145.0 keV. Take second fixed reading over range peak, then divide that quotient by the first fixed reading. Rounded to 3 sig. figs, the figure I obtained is 0.0129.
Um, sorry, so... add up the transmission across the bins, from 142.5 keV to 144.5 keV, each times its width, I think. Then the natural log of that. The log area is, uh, 4.90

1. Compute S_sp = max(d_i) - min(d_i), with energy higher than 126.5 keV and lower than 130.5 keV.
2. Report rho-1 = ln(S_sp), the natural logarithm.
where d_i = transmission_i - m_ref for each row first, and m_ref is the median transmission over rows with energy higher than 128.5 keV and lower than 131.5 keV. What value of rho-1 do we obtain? 1.5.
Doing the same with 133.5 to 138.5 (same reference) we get 1.0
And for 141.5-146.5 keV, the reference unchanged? 2.2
